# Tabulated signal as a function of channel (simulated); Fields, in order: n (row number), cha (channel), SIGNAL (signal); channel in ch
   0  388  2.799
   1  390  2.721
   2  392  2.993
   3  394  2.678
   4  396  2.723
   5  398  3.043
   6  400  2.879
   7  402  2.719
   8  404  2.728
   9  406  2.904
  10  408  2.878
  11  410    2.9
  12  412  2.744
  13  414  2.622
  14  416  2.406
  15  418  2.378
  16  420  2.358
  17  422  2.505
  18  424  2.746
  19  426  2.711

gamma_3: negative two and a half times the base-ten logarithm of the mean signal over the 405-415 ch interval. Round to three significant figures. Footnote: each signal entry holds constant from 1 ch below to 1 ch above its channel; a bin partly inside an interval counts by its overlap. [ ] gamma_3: -1.12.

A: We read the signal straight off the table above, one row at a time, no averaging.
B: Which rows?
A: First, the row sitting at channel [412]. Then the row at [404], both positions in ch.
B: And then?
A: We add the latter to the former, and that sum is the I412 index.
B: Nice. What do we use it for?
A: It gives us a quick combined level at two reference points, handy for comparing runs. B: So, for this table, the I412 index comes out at 5.47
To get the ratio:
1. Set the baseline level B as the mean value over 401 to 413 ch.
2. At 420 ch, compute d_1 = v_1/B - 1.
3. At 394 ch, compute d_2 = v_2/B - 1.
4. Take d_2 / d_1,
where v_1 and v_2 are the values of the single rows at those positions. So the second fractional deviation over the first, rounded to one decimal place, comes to 0.3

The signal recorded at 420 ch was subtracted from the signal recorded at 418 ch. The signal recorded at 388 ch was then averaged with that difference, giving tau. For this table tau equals 1.41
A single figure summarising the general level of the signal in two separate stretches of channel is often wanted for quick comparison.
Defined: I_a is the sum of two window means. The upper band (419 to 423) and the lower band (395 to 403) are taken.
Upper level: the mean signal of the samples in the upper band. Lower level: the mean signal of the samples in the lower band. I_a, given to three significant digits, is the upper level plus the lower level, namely 5.27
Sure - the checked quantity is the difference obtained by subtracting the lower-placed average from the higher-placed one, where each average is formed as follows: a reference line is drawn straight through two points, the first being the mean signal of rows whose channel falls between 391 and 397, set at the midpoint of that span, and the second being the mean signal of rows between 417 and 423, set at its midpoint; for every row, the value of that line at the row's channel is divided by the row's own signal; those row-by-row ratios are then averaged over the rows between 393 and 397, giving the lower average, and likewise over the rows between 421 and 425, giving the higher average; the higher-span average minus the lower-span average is -0.13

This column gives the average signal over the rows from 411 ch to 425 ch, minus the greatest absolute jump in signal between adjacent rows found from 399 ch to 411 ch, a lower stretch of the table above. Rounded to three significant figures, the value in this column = 2.36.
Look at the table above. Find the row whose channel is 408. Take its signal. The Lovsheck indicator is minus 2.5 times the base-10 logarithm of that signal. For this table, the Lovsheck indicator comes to -1.15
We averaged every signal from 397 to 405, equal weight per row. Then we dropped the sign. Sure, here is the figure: 2.84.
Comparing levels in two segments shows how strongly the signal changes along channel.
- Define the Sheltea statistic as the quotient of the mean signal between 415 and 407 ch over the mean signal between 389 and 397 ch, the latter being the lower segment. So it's 1.00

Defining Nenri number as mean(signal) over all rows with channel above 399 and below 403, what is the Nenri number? 2.80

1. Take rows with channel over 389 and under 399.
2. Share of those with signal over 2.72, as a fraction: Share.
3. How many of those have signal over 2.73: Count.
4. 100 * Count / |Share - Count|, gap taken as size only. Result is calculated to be 167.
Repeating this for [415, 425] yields 125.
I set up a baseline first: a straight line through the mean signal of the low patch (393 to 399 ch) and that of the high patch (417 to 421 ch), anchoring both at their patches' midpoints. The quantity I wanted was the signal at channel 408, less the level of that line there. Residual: 0.30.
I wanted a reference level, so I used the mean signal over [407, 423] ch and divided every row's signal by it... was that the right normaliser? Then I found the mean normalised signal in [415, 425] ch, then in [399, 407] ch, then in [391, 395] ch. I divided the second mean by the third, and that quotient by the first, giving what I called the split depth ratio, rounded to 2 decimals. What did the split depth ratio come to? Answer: 1.04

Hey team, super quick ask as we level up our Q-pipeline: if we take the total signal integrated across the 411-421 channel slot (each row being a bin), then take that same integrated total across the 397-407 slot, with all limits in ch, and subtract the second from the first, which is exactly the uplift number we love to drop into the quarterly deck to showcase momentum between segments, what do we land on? -4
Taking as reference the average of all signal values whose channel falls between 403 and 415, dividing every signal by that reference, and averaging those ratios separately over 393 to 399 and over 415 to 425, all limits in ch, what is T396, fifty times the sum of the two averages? 95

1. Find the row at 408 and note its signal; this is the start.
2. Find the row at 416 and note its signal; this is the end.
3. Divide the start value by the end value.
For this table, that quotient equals 1.20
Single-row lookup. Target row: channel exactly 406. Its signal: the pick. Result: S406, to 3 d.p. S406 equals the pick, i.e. 2.904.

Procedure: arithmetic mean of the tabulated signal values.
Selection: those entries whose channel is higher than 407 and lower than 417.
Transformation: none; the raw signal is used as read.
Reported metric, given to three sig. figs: 2.71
